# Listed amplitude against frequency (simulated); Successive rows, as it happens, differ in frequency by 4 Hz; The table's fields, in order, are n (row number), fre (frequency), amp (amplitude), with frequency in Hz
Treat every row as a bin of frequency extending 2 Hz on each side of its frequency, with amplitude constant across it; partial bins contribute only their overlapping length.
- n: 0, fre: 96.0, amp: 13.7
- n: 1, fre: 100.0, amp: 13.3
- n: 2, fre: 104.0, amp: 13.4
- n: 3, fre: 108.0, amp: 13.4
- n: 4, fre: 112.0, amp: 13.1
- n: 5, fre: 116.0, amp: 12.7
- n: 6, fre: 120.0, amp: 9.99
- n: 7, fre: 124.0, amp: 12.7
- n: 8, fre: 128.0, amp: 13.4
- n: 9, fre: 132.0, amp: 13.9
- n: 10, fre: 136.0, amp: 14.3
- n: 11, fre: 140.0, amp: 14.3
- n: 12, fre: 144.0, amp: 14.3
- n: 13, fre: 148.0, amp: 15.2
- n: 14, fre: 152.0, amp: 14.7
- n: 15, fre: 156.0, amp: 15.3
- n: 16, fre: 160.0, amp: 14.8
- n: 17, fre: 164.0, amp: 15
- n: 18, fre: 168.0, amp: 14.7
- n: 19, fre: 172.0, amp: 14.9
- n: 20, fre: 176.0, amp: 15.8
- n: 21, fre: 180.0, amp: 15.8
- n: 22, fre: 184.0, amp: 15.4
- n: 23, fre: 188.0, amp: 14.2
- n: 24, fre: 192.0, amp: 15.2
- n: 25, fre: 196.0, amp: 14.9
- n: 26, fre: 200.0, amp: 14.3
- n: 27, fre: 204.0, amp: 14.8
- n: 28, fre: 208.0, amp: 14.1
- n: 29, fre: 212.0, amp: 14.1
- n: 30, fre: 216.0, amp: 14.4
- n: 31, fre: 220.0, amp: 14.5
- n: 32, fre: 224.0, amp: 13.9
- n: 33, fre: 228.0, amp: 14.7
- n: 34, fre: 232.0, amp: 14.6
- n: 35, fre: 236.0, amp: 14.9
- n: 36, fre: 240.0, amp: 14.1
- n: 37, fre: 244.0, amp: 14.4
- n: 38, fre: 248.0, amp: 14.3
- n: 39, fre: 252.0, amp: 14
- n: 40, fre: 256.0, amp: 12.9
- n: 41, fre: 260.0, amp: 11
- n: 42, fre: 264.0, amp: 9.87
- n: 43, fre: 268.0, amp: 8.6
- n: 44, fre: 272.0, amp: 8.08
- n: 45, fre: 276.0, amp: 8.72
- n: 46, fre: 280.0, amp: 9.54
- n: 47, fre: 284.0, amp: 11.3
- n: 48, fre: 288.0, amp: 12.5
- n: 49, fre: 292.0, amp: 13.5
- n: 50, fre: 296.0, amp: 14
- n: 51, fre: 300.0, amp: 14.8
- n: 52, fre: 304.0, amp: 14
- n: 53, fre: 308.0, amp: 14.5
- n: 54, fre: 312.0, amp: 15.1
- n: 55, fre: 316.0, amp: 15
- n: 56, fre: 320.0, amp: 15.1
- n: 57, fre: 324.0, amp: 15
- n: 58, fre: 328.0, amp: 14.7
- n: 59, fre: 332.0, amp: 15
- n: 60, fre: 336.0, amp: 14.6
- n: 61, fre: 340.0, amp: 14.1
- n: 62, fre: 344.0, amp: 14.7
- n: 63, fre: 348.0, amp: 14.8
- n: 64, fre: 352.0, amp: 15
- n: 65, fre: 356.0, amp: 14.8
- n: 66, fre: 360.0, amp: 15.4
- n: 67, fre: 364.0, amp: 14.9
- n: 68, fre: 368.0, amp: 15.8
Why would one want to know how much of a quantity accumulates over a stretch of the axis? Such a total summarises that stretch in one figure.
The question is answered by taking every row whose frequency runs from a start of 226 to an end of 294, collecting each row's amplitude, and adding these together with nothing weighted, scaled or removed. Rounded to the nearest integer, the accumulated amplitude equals 207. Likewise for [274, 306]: 98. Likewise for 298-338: 148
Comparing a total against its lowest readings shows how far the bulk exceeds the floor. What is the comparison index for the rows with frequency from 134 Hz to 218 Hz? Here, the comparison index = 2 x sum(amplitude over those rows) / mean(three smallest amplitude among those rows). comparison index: 44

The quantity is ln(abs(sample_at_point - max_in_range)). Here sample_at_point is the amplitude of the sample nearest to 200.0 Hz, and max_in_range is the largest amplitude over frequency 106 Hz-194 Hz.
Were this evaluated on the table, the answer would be 0.4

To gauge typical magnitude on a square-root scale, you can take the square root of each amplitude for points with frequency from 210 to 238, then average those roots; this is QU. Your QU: 3.80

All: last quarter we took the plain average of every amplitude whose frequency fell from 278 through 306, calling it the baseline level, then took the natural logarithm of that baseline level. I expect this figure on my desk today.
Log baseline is 2.550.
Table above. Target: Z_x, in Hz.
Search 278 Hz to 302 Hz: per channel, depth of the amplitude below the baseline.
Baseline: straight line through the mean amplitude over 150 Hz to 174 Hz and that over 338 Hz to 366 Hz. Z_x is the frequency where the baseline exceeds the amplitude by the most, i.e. 280.0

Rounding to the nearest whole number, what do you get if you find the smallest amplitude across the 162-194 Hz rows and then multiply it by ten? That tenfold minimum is 142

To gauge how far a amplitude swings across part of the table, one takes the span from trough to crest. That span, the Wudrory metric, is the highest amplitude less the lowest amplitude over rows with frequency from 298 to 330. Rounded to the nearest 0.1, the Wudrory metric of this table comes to 1.1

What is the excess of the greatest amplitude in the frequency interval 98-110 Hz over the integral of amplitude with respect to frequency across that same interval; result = -147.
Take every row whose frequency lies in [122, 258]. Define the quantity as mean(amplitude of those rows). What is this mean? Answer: 14.5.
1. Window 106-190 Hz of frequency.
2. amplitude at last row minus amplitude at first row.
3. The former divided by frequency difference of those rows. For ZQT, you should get 0.010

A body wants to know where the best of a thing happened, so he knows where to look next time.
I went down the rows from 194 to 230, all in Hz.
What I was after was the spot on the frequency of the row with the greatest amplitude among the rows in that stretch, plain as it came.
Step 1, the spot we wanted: 196.0 Hz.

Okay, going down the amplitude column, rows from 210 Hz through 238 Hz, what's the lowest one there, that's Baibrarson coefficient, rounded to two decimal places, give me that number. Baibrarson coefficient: 13.90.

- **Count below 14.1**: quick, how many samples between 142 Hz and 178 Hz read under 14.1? 0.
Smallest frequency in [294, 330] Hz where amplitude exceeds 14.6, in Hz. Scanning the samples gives 300.0 Hz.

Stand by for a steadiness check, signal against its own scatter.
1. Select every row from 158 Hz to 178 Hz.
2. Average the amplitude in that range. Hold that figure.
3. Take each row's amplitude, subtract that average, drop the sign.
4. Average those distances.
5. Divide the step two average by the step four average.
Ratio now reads 49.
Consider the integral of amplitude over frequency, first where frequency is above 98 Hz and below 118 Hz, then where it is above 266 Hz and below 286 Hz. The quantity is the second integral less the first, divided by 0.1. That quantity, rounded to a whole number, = -786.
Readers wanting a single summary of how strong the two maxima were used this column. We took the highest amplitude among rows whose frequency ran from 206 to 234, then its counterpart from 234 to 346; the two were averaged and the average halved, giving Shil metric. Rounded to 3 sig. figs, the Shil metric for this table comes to 7.45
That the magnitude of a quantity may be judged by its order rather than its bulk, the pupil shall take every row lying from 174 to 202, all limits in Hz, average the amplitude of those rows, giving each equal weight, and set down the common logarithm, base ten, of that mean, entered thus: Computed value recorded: 1.18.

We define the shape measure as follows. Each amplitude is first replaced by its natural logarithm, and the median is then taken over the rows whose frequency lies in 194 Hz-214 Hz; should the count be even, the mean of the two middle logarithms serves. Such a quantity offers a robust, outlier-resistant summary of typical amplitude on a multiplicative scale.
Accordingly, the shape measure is 2.66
